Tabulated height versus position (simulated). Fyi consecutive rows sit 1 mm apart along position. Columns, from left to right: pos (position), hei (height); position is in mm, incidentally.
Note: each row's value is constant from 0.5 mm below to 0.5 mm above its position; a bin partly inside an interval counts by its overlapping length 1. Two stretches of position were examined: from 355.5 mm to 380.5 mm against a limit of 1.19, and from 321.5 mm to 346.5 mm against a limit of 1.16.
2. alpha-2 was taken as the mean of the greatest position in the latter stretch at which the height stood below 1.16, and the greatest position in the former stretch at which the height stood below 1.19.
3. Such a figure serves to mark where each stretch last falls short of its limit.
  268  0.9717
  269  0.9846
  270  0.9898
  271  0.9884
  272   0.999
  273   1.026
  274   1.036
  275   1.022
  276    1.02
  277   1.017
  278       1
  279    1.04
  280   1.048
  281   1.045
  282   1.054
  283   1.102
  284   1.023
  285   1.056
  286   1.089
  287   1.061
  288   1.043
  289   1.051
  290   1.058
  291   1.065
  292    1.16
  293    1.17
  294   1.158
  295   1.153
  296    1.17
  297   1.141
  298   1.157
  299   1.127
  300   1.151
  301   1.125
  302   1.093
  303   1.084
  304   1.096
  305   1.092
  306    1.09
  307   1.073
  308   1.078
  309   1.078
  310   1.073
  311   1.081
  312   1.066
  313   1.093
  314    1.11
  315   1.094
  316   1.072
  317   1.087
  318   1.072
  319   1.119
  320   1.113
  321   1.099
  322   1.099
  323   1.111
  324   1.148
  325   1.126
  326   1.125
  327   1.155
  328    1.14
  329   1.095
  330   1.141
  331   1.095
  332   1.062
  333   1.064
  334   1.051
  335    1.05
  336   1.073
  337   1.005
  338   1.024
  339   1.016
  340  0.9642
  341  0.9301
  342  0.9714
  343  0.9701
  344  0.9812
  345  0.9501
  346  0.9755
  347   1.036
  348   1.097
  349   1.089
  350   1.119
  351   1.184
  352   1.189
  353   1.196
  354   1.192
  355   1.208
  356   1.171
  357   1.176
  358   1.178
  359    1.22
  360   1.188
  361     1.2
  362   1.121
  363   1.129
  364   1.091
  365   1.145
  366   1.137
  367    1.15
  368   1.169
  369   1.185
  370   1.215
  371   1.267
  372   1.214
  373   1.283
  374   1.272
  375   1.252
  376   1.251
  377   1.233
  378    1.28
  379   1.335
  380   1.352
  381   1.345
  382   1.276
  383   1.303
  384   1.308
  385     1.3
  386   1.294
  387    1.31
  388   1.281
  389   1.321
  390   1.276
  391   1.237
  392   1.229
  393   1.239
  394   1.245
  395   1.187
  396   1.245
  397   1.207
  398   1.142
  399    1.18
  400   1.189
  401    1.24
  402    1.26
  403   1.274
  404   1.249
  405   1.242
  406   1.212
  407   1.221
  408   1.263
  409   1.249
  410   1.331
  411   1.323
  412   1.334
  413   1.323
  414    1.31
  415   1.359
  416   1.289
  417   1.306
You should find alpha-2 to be 357.5 mm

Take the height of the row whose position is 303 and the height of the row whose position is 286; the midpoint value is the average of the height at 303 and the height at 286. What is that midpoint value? 1.09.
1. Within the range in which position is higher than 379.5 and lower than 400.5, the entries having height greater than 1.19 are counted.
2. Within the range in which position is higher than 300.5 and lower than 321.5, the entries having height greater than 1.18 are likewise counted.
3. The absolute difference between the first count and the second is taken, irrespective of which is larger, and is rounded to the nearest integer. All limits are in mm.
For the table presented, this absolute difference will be 17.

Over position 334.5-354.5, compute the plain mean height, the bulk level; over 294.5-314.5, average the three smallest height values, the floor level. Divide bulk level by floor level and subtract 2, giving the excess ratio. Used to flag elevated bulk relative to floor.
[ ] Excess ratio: -1.02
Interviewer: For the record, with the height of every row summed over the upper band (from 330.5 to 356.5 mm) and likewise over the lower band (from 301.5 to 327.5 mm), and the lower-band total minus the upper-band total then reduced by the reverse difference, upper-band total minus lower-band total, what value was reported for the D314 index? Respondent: 1.7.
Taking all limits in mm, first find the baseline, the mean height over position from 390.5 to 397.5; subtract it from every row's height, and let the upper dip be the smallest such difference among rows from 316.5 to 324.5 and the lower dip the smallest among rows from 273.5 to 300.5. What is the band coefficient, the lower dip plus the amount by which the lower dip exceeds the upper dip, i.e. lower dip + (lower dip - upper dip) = -0.30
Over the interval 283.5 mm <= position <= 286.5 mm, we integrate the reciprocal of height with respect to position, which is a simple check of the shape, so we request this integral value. 3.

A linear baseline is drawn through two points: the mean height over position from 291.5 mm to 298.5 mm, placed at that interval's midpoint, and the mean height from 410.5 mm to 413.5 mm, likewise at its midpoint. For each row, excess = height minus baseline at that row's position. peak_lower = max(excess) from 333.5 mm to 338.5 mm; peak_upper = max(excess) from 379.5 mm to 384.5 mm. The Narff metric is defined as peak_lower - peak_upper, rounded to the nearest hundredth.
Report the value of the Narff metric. -0.22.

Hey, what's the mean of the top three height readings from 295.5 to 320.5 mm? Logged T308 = 1.16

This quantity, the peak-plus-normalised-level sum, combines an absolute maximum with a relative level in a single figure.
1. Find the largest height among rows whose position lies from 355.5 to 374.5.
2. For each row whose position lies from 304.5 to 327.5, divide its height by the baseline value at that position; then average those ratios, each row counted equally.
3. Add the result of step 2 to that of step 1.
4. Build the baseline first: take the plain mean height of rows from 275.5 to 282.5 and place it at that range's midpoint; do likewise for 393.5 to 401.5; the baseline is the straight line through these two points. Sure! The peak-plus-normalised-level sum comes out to 2.29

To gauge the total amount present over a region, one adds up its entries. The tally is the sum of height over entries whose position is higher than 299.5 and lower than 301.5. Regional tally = 2.28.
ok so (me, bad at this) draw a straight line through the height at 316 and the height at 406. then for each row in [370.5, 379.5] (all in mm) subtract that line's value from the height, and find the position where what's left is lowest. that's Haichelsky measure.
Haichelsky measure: 372 mm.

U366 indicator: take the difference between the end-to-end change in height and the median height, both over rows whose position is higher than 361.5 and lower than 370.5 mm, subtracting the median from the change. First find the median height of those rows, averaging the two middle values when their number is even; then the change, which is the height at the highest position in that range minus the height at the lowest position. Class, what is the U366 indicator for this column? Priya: -1.05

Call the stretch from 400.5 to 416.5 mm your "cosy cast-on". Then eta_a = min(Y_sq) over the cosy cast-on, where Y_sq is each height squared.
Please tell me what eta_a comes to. 1.47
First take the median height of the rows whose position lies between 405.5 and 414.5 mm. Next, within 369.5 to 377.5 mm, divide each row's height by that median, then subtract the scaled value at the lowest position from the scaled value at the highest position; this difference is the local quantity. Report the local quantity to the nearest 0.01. 0.01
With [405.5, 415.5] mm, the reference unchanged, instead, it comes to 0.11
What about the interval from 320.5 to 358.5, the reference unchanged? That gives 0.06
